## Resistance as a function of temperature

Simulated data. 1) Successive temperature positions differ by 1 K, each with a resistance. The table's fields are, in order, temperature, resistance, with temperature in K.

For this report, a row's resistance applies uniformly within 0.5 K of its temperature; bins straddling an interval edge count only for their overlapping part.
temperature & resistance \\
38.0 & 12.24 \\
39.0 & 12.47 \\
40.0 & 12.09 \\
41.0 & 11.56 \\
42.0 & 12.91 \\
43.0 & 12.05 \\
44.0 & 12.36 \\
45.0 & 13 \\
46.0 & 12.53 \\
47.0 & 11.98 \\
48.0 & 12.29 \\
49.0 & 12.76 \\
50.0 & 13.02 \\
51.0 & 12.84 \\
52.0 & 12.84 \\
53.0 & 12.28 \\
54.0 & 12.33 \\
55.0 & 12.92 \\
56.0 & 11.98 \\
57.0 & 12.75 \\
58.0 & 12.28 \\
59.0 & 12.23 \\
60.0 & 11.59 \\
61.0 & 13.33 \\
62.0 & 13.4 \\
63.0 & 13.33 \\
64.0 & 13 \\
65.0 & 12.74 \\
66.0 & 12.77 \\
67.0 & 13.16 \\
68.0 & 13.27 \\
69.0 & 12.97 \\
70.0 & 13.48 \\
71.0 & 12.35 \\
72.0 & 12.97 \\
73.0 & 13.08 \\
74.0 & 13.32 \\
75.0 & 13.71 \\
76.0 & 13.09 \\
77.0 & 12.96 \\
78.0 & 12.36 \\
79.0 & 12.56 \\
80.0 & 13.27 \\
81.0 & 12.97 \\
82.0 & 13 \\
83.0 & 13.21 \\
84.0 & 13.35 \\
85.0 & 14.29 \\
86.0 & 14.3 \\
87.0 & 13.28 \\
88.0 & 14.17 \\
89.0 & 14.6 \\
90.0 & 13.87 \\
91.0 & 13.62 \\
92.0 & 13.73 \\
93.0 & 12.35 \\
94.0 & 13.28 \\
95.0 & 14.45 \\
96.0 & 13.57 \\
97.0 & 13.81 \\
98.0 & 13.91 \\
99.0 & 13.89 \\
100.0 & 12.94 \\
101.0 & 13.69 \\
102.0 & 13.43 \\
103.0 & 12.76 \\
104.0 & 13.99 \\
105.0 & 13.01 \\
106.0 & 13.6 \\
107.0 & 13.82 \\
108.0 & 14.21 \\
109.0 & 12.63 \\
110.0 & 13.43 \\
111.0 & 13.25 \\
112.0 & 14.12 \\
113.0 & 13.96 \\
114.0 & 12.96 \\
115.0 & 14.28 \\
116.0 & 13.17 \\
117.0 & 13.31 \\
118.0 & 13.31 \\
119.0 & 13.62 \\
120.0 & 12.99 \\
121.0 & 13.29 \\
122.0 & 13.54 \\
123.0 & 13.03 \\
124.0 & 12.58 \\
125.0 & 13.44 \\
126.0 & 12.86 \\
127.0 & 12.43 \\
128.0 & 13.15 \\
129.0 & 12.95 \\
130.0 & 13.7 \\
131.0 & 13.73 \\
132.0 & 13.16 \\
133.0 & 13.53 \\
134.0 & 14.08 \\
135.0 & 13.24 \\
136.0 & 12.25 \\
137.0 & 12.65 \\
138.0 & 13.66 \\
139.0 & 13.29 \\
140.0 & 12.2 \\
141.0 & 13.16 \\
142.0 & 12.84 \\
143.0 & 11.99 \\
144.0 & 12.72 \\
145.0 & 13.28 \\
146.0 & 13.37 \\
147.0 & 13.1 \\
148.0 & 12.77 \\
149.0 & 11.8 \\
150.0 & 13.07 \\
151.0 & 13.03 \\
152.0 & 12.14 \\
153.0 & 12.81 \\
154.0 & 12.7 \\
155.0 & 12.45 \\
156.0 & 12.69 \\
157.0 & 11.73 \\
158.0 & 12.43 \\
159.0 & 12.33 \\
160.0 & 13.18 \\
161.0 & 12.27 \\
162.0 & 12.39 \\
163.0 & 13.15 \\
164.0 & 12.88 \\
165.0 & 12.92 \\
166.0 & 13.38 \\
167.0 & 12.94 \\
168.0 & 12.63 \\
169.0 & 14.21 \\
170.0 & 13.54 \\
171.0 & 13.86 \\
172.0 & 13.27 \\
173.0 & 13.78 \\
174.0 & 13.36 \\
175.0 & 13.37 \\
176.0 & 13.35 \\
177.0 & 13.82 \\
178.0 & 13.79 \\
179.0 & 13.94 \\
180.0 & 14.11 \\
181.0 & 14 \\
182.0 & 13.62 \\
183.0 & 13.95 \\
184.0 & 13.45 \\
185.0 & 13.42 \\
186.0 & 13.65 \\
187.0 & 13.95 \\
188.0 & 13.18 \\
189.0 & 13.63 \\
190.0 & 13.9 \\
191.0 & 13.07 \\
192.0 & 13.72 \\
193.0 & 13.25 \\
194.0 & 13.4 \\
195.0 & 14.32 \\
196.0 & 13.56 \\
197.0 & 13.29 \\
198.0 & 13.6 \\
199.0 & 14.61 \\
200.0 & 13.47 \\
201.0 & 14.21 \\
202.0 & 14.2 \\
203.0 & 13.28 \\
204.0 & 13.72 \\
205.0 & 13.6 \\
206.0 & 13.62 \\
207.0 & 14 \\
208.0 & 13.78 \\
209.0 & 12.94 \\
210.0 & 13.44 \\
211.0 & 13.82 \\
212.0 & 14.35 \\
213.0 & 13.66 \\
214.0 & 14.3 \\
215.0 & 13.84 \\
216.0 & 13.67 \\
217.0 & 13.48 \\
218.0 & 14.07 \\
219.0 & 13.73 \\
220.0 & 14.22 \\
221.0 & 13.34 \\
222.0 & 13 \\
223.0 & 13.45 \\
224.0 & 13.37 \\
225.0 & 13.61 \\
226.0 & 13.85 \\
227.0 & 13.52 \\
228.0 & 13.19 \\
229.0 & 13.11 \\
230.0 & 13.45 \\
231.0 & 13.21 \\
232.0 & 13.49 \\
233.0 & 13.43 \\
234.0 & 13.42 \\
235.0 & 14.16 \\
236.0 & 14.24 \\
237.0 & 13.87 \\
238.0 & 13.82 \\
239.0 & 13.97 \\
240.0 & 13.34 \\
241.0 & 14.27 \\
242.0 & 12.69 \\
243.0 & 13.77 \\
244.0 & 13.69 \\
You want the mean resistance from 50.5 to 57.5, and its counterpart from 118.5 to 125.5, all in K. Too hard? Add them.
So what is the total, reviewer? 25.8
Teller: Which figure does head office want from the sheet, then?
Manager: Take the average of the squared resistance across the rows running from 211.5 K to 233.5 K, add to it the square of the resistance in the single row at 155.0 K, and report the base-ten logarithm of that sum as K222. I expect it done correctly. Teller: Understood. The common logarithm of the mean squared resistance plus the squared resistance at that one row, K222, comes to 2.53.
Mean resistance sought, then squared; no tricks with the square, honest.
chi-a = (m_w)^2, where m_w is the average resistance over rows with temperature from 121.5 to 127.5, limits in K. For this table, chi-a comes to 168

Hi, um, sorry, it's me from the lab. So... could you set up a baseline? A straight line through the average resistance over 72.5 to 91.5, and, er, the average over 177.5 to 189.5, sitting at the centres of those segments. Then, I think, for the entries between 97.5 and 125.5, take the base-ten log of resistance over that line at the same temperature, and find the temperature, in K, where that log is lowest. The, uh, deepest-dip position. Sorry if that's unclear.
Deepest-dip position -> 124.0 K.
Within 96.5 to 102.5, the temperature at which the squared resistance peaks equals 98.0 K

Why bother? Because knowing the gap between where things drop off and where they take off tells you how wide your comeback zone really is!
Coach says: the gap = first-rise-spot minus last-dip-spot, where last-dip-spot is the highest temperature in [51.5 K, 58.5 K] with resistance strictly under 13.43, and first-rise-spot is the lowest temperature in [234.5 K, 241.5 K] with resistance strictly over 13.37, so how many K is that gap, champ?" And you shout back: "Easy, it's 177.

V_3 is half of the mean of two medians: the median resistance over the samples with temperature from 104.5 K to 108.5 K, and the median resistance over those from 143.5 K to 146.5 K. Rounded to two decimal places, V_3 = 6.75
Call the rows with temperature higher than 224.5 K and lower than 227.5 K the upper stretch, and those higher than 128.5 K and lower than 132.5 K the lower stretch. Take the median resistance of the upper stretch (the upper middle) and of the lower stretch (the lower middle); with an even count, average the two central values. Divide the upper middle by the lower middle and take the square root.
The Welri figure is 1.01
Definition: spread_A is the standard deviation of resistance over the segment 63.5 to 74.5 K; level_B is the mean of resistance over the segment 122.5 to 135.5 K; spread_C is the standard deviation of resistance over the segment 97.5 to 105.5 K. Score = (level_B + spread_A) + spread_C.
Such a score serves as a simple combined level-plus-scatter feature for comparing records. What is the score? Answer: 14.0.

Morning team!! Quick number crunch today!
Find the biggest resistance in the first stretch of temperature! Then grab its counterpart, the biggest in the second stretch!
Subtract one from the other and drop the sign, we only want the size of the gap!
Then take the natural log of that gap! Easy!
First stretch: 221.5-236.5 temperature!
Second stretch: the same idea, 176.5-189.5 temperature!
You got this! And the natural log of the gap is -2.0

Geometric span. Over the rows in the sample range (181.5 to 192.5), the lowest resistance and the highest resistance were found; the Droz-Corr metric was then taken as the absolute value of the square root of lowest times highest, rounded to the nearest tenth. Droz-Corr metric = 13.5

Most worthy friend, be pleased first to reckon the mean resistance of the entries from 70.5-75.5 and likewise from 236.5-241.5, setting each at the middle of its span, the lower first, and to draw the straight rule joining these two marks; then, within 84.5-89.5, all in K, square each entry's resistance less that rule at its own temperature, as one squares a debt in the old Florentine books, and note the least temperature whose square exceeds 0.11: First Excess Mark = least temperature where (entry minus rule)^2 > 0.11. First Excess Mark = 85.0 K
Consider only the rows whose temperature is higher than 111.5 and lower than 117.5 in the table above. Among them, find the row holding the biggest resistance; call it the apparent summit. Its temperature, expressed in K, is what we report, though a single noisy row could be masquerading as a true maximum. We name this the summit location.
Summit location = 115.0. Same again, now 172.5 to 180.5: 180.0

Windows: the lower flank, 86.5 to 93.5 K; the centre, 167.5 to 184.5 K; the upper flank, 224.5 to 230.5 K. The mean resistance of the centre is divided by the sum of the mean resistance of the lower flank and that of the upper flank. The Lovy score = 0.503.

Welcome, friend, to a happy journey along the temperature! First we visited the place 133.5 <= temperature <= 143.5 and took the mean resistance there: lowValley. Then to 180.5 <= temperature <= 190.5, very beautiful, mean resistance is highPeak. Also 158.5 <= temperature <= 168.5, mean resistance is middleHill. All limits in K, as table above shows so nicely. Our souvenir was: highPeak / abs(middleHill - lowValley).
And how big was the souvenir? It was 106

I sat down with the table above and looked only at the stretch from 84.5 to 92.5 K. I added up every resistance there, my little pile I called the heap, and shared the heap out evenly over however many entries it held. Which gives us 13.98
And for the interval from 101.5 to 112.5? 13.48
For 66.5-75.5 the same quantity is 13.15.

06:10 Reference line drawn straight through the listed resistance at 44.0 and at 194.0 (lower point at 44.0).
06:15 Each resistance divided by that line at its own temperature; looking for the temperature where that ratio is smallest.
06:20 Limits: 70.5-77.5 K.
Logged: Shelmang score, 71.0 K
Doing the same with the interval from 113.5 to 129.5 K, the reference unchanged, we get 127.0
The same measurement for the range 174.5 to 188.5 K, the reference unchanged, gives 188.0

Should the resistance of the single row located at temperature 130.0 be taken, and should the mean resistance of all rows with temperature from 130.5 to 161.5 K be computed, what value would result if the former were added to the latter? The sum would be 26.5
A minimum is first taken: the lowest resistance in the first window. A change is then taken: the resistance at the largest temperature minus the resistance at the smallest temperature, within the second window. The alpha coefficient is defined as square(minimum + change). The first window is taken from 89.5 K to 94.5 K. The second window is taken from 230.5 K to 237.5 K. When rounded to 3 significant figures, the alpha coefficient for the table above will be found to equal 169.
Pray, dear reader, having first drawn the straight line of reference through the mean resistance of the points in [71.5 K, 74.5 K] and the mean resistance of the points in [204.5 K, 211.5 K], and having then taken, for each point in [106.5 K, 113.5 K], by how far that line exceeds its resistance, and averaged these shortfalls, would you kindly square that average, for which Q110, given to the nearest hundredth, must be 0.14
